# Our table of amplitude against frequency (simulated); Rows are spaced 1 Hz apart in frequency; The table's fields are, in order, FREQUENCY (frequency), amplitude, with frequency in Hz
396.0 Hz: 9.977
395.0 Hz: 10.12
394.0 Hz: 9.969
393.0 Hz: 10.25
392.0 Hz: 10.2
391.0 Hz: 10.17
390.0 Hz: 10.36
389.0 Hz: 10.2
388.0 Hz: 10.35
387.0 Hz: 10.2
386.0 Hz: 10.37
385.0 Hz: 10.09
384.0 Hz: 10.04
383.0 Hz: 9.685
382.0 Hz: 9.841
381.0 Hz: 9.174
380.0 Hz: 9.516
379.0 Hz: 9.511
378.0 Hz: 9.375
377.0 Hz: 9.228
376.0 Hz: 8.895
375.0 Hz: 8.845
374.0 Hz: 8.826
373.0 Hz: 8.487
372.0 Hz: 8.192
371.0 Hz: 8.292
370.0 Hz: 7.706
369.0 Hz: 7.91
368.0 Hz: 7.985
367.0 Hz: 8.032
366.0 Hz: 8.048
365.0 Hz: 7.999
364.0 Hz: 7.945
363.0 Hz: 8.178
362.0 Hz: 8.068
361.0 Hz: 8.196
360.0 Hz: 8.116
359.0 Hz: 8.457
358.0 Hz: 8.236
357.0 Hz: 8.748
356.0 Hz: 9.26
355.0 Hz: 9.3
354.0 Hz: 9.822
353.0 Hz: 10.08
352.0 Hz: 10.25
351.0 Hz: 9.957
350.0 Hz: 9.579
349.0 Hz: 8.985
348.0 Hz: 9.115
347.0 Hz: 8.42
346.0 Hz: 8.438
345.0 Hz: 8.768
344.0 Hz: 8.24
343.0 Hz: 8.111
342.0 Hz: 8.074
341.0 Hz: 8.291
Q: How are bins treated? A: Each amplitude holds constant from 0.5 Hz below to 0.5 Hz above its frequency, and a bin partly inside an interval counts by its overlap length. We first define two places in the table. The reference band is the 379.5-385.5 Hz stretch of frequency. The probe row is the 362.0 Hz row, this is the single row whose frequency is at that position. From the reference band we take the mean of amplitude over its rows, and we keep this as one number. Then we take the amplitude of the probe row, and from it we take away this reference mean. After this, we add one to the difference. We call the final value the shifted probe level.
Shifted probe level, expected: -0.66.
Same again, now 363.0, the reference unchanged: -0.55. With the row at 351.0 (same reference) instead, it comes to 1.23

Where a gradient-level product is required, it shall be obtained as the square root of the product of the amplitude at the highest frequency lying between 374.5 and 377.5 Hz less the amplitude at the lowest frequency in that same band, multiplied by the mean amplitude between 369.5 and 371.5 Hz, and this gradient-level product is 1.8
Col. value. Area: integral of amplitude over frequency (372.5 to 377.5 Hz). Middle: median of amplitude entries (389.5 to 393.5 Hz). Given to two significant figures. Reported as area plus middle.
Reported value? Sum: 55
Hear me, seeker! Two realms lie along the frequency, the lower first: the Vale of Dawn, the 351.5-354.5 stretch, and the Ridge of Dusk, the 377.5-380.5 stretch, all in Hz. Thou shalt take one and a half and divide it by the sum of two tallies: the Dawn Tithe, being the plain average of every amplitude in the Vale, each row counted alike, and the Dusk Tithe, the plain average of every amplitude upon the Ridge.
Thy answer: 0.077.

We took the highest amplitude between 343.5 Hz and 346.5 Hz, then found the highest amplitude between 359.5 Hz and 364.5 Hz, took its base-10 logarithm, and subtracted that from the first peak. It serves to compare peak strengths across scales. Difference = 7.9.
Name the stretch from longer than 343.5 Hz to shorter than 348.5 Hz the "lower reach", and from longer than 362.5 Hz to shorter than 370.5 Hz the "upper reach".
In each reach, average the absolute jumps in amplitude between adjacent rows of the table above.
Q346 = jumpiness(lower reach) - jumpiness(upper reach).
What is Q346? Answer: 0.30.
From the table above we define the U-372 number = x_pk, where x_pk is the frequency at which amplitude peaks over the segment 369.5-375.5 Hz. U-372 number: 375.0 Hz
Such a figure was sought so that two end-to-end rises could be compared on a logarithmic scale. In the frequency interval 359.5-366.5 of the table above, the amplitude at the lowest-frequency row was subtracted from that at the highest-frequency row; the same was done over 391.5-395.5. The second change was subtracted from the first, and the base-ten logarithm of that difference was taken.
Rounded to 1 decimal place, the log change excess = -1.9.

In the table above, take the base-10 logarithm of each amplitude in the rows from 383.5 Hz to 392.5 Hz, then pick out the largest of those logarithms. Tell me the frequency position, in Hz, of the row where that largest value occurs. 386.0 Hz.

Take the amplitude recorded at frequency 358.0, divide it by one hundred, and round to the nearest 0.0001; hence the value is 0.0824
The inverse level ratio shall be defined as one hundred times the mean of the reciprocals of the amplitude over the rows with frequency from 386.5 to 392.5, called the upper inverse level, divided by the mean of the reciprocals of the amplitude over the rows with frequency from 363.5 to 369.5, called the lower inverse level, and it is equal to 78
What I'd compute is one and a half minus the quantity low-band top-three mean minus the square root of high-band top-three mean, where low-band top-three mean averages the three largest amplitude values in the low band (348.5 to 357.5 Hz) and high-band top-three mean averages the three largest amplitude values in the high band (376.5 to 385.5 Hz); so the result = -5.4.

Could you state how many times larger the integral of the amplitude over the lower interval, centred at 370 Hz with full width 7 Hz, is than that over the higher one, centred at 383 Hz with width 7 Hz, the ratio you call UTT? 0.82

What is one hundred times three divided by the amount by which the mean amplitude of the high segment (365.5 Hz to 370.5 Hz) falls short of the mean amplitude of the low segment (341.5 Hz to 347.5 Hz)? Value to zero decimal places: 740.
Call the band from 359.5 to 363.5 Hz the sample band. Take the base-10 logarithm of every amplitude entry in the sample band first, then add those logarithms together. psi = 3.6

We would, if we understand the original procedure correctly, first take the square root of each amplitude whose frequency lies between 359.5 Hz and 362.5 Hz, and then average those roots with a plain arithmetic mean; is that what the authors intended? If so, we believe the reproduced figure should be 2.85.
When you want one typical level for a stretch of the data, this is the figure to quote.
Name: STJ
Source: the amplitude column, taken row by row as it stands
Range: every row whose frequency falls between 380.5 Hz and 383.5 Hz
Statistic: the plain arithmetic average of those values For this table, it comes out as 9.6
